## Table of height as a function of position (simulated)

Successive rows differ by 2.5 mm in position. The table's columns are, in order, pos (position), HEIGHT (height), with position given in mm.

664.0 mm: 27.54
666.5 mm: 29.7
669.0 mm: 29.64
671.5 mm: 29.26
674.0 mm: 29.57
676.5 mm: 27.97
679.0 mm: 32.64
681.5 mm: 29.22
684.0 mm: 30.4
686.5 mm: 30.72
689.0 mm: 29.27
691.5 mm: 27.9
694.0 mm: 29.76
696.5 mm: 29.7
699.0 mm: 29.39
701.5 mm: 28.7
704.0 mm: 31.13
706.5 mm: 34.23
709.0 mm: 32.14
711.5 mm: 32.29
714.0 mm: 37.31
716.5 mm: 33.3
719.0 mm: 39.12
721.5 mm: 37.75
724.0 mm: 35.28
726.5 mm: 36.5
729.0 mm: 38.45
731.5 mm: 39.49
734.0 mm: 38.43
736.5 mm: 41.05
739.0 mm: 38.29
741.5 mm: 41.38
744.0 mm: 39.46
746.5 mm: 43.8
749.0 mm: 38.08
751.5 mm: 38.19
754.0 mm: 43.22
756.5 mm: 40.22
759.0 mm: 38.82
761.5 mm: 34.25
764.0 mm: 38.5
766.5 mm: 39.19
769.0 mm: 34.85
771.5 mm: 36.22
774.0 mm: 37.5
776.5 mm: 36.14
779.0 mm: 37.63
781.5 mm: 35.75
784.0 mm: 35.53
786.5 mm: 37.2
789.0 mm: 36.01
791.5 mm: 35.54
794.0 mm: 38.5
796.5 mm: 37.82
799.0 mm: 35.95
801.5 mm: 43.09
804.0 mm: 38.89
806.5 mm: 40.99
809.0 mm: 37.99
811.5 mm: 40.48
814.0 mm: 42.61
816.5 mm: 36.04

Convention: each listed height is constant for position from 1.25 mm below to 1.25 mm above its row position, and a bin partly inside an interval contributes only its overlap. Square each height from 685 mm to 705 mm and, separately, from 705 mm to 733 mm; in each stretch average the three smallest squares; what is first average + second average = 1881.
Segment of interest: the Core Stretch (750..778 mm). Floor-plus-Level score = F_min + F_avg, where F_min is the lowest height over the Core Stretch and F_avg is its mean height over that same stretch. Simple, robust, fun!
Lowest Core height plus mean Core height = 72.2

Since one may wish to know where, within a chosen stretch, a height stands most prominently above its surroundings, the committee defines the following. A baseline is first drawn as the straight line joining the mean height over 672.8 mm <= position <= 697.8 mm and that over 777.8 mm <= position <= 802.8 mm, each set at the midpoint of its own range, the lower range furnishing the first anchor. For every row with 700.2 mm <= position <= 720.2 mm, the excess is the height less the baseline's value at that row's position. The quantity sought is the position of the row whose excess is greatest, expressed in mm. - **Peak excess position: 719.0 mm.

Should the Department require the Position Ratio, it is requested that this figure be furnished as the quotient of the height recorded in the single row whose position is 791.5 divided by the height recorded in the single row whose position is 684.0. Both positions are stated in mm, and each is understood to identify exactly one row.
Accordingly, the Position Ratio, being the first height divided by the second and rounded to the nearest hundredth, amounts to 1.17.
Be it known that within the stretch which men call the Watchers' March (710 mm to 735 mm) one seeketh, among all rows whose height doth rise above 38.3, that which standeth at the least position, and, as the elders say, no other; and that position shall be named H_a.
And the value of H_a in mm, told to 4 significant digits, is 719.0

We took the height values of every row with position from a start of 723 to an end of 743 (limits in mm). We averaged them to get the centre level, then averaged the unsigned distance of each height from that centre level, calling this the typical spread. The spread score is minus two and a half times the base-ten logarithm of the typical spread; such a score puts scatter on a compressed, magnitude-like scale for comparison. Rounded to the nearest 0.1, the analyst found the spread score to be -0.5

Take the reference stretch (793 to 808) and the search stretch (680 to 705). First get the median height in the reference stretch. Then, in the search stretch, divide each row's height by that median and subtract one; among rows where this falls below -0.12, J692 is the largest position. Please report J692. 704.0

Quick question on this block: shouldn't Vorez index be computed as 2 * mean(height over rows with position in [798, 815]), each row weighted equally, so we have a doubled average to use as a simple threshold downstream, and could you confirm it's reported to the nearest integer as 80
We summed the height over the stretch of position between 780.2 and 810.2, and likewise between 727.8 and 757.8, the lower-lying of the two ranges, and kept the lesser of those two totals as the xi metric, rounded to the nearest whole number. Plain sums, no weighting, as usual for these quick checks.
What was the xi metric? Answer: 453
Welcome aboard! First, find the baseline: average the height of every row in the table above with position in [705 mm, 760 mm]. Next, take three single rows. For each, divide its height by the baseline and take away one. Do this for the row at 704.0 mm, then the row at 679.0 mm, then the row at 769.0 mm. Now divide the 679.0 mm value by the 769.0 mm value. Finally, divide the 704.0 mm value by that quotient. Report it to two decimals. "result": -0.11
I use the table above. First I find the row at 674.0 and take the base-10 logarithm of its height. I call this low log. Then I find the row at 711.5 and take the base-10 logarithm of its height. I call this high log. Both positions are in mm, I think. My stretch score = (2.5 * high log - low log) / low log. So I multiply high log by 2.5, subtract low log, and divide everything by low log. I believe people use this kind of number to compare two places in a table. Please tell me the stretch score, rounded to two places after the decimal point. 1.56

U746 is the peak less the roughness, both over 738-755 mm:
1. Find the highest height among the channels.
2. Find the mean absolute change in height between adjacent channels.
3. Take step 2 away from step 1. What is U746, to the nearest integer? 40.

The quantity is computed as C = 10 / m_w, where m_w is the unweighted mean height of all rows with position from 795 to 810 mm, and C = 0.256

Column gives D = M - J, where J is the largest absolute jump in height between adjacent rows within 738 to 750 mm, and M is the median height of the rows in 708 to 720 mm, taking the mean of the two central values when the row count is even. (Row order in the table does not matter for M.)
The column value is 28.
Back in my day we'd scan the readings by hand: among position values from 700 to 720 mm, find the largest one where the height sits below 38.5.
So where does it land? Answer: 716.5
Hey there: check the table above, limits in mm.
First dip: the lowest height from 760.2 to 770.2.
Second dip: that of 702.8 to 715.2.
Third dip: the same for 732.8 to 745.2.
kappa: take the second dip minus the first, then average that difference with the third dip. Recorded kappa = 17.6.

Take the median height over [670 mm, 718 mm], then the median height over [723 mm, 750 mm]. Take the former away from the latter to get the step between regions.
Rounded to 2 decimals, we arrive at 8.69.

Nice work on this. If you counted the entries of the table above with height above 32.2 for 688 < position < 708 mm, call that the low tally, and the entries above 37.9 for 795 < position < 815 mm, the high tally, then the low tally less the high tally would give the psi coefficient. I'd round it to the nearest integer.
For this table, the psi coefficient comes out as -5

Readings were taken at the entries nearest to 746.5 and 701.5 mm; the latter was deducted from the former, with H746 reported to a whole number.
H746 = 15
